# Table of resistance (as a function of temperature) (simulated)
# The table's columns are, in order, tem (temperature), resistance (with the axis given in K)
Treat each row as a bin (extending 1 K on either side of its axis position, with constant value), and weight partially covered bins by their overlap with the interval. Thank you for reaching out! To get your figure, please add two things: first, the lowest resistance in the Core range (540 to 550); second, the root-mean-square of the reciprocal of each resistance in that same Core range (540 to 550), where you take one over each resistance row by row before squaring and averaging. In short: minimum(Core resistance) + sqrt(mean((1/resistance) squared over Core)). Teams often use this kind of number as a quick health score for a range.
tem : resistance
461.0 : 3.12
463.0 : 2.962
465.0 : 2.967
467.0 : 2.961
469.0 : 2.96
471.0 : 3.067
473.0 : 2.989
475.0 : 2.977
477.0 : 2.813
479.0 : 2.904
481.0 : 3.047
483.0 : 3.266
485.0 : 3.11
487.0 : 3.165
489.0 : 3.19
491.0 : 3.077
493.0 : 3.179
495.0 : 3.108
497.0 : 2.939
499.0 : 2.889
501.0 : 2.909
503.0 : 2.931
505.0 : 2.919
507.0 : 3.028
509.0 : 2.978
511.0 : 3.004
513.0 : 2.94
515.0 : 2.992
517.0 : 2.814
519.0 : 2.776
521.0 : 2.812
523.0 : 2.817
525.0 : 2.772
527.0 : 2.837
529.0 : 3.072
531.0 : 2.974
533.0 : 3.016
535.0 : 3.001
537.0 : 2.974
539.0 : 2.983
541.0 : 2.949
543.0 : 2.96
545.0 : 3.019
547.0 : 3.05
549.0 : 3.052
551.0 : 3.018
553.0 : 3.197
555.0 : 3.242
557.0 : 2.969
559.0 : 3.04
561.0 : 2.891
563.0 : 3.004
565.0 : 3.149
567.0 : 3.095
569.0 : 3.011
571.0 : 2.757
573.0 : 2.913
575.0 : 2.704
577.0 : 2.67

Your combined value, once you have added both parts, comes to 3.28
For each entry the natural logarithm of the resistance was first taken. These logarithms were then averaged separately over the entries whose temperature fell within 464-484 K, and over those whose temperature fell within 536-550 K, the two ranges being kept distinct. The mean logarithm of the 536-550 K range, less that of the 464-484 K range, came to 0.0016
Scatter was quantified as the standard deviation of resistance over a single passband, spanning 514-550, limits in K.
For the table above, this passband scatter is 0.10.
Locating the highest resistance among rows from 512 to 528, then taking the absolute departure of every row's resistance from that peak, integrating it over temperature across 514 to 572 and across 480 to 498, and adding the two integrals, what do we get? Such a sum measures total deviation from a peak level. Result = 8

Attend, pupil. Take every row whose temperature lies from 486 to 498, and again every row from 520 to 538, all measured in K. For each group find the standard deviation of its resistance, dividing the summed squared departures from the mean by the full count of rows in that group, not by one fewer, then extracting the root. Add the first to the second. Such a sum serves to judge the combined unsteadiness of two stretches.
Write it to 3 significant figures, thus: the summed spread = 0.189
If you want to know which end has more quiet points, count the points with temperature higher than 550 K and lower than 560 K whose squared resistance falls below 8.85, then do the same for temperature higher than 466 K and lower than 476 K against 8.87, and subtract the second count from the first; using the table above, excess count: -2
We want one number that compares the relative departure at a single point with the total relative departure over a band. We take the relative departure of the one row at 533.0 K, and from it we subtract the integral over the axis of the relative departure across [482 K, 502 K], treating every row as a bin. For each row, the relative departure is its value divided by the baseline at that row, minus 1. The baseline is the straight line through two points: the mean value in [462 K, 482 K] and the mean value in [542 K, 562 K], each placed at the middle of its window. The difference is -0.67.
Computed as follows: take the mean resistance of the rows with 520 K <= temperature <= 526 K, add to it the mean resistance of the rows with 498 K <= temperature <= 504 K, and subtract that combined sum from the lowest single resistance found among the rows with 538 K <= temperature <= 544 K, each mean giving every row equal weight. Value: -2.76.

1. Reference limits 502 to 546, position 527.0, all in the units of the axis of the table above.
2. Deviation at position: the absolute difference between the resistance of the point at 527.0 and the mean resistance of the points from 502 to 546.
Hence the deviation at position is 0.098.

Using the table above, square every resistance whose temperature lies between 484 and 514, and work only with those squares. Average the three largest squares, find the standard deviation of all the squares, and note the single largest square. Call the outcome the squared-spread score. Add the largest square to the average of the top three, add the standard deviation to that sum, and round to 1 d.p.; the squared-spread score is 20.9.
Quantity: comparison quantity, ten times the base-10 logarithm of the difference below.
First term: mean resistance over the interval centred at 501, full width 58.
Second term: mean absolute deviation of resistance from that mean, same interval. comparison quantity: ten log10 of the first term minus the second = 4.57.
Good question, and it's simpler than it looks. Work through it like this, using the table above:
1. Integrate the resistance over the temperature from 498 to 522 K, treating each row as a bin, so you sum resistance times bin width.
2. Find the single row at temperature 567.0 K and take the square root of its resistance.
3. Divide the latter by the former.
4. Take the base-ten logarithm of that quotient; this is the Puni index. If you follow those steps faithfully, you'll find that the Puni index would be -1.60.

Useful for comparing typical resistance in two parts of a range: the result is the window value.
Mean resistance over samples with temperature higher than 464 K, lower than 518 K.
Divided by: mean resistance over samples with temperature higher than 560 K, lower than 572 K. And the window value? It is 1.01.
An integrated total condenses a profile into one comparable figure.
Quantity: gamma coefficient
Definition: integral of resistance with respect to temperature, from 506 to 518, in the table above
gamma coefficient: 35.5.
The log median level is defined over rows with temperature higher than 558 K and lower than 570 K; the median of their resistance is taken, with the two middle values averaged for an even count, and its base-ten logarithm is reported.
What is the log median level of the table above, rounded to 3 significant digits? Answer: 0.481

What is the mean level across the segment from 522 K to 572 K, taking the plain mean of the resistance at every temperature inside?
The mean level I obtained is 2.99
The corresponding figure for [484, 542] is 2.97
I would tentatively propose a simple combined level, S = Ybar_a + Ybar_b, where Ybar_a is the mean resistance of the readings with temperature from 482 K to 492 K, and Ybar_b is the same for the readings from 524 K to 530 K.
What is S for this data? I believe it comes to 6.06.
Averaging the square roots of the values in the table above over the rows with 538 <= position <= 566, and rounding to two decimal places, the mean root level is 1.74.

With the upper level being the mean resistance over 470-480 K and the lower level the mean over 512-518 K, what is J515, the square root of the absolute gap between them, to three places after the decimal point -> 0.186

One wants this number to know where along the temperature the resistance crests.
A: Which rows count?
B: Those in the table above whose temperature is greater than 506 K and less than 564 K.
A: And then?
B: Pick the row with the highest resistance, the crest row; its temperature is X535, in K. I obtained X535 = 555.0 K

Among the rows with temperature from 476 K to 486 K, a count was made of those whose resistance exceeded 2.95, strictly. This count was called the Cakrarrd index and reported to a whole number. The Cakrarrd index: 3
